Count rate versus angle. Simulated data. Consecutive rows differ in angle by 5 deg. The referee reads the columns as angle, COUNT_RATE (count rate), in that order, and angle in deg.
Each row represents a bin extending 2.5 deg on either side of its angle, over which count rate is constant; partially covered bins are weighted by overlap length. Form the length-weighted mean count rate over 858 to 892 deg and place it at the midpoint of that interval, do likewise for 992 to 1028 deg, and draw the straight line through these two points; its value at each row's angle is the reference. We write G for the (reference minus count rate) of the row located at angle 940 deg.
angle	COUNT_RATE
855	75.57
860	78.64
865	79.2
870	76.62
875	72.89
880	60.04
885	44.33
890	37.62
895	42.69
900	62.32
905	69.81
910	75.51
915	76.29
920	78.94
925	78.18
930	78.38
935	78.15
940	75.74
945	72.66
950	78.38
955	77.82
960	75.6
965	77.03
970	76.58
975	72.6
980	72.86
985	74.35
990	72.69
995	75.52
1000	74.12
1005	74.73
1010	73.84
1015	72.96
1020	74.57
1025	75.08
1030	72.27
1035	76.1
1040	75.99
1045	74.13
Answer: -7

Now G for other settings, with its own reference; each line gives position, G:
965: -6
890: 28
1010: 1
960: -5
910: -9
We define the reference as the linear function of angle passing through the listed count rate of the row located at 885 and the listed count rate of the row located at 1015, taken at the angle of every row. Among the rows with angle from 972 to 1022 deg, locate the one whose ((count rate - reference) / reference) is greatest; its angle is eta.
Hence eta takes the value 975 deg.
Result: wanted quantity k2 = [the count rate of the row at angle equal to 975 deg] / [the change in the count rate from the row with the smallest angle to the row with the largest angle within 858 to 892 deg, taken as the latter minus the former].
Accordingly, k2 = -2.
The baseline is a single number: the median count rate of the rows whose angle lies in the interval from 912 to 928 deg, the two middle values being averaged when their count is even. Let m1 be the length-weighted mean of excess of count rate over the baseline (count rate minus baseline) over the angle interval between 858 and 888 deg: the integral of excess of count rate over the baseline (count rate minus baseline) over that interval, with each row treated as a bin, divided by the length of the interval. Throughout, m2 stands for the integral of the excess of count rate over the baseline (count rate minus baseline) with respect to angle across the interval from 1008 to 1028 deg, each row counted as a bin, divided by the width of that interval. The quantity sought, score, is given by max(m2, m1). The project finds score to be -4.1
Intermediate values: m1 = -10.2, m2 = -4.1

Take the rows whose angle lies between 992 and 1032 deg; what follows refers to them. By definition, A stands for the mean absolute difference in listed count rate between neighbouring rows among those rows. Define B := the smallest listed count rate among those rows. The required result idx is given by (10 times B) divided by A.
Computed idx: 581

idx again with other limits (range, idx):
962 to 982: 464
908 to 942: 644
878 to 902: 32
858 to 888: 63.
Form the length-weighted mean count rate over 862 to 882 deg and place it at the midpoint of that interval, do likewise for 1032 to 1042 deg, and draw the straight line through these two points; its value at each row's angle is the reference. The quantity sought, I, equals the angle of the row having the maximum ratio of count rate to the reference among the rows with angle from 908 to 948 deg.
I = 920 deg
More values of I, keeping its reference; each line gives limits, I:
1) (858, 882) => 865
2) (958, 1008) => 965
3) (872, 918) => 915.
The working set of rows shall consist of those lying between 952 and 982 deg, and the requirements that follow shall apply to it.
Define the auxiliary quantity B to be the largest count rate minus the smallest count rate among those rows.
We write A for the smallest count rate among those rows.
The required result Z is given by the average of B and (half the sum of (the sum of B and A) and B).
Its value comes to 23.4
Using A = 72.6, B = 5.2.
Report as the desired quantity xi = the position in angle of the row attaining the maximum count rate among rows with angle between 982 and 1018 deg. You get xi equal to 995 deg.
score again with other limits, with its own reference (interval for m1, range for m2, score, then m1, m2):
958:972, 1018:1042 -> -1.8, -1.8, -3.4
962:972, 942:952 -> -1.4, -1.4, -2.8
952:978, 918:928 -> 0.4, -2.3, 0.4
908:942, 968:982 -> -0.8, -0.8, -4.2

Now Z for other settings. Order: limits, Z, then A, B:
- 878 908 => 41.6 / 37.62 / 32.2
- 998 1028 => 20.4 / 72.96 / 2.1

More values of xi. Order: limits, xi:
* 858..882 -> 865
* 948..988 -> 950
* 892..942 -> 920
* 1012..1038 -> 1035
